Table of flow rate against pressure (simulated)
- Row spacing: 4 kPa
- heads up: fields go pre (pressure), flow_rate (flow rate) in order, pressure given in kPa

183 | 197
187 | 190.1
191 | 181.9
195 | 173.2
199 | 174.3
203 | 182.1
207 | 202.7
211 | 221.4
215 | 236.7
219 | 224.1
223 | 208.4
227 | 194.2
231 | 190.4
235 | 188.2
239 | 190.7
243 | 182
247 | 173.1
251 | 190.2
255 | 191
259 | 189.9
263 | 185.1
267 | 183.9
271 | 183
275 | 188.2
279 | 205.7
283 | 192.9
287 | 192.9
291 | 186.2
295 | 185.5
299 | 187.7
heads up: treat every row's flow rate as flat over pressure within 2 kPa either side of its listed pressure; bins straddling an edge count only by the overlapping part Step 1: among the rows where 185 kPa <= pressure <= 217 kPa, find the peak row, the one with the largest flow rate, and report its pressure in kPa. 215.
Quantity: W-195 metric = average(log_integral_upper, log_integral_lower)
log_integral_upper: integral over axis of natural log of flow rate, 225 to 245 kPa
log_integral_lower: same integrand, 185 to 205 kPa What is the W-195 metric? 104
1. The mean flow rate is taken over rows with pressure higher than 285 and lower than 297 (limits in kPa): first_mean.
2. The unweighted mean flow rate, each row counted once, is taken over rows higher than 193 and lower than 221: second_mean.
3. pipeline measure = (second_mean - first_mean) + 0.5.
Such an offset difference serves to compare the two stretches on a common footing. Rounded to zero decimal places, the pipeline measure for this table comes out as 14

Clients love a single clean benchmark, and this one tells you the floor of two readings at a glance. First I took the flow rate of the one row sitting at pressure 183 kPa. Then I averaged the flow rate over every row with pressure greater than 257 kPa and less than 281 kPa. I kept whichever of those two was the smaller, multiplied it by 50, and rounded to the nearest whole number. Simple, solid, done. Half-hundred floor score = 9465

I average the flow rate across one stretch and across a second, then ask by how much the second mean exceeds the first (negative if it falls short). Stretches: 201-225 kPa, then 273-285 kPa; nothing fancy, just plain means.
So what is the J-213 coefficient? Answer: -17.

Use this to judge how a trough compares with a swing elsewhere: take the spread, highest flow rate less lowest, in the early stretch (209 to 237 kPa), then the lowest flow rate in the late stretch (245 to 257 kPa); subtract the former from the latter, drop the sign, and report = 125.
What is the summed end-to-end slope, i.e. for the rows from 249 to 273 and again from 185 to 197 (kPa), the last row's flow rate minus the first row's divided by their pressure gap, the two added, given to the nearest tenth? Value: -2.5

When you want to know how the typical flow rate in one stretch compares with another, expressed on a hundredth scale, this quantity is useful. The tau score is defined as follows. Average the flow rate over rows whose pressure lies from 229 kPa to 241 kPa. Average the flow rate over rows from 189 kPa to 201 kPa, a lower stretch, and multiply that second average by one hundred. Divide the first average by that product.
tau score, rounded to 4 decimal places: 0.0108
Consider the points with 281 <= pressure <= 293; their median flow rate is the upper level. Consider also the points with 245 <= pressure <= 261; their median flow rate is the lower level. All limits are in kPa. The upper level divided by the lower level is 1.01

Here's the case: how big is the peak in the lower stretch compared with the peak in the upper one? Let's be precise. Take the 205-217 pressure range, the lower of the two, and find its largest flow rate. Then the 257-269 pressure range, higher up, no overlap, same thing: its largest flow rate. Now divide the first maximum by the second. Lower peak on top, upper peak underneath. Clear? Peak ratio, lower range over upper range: 1.25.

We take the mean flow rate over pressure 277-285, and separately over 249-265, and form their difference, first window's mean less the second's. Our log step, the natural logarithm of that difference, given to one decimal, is 2.3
